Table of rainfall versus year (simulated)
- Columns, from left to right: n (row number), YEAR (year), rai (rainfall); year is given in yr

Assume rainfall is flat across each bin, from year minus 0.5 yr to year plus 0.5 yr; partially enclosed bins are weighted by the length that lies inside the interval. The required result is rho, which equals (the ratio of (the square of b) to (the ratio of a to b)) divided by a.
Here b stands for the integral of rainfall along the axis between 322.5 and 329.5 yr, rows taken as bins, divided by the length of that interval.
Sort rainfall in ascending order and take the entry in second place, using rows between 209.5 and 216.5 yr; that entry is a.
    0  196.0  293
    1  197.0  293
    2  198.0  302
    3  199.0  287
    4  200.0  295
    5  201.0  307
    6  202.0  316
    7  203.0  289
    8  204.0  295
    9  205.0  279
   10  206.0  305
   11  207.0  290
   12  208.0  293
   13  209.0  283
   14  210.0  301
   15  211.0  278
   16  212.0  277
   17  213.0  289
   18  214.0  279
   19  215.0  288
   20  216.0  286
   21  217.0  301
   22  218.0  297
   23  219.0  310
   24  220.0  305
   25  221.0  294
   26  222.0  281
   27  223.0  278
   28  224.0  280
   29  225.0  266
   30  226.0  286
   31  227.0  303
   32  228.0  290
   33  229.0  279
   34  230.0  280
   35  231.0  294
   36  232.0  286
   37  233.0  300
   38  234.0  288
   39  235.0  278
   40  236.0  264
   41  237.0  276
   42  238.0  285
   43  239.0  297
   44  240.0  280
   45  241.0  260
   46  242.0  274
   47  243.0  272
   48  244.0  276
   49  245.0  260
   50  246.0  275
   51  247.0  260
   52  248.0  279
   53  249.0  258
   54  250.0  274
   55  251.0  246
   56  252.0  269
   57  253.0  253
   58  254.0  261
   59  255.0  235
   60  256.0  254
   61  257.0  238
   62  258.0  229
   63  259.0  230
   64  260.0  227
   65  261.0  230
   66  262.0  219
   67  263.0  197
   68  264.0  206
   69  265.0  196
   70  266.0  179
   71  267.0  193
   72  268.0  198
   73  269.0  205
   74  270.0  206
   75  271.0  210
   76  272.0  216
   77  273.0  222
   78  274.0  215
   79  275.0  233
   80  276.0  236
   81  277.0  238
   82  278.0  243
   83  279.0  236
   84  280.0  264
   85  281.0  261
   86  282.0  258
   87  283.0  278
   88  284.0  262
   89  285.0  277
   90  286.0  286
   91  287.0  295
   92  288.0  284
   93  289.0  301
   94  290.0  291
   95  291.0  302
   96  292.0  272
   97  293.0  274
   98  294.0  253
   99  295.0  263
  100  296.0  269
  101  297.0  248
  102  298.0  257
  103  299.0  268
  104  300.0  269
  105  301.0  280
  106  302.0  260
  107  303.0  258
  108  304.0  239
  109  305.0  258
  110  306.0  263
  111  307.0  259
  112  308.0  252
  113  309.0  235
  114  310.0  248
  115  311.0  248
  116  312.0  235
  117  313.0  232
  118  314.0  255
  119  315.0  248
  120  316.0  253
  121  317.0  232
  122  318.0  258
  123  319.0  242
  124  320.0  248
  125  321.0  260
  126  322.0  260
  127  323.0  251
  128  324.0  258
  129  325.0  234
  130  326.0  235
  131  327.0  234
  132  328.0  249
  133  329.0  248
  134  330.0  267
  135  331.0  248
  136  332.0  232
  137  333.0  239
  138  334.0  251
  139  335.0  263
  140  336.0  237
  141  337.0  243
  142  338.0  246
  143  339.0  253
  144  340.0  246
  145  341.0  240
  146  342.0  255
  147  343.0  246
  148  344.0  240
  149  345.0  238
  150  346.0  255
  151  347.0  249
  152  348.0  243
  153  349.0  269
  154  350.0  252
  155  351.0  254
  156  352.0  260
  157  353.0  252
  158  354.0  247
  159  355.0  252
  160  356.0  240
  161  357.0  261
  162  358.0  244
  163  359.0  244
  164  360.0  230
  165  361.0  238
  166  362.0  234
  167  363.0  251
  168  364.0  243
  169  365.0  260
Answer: 188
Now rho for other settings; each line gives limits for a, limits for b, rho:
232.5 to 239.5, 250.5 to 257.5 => 207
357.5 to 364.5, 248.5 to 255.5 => 308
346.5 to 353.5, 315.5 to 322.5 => 253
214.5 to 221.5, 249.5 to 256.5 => 202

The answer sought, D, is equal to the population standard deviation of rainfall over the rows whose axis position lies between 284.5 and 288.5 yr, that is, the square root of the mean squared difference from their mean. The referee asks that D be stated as 6.4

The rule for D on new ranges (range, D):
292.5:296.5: 7.8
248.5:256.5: 11.6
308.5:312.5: 6.5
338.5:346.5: 6.6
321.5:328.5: 10.6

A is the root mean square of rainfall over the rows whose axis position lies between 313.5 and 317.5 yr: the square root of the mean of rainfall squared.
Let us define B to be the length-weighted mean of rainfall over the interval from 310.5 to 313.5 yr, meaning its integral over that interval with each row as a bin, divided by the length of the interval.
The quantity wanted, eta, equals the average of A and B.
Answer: 243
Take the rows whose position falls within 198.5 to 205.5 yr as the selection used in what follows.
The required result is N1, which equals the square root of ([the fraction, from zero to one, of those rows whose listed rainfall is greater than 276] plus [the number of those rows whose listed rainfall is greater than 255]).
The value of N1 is 2.8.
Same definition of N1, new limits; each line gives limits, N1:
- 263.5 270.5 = 0.0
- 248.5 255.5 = 2.0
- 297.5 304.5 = 2.5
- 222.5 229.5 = 2.8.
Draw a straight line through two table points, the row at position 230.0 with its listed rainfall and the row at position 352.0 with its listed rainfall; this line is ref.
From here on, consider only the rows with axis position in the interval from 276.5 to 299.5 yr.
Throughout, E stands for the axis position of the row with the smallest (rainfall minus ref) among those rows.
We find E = 279.0 yr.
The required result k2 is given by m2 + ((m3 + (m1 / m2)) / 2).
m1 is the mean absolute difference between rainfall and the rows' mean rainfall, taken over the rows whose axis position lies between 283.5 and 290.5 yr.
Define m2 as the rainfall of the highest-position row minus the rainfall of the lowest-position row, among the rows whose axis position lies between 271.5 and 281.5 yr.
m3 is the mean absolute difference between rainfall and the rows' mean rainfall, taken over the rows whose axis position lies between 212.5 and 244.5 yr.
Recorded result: 50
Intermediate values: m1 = 9.3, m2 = 45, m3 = 9.6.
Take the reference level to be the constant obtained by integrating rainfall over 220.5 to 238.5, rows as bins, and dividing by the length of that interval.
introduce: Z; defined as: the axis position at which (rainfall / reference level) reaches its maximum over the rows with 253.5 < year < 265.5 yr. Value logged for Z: 254.0 yr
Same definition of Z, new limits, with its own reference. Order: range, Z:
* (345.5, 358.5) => 349.0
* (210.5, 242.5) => 219.0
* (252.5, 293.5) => 291.0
